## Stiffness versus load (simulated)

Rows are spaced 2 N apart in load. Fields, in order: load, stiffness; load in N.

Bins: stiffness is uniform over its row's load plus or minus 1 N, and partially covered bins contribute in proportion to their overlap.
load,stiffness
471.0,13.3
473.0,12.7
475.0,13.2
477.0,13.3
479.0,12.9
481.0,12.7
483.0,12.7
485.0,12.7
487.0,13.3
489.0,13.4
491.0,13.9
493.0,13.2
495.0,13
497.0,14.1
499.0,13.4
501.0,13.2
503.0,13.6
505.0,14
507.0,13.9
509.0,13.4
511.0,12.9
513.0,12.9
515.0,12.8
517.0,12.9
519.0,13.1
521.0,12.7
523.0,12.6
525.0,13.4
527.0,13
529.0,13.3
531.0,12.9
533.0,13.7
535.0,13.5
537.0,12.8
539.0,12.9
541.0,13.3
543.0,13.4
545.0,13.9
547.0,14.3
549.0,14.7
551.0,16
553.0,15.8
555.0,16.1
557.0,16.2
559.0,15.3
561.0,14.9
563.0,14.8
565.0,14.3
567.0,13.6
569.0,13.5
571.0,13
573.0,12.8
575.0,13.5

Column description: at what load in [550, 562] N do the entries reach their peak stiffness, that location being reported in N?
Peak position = 557.0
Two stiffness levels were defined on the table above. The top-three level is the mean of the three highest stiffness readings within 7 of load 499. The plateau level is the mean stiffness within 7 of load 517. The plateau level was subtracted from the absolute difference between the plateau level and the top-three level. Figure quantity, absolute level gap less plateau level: -11.8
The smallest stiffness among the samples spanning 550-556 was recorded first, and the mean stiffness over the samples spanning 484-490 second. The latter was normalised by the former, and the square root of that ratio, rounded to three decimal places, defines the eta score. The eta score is 0.912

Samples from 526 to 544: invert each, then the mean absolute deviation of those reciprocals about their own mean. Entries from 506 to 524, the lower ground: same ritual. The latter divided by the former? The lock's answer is 1.1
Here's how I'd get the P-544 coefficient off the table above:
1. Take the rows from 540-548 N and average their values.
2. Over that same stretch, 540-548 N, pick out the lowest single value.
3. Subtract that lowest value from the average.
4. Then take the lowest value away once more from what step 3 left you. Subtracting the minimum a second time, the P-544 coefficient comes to -12.9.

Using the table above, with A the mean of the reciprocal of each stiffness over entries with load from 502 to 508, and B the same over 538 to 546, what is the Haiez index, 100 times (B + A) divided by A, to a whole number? 203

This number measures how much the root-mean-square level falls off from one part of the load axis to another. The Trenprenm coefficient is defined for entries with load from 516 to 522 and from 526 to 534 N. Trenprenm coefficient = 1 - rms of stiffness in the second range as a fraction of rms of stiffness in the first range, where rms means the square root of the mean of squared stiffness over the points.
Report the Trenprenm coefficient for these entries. -0.025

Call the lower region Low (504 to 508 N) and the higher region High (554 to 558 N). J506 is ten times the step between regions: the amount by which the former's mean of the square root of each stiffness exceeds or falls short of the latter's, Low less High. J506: -2.8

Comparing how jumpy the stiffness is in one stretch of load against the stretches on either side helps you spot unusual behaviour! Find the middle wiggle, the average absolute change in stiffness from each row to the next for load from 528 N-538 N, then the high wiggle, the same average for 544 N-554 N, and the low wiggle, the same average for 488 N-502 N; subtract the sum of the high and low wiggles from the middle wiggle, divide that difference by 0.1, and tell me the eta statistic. -6.2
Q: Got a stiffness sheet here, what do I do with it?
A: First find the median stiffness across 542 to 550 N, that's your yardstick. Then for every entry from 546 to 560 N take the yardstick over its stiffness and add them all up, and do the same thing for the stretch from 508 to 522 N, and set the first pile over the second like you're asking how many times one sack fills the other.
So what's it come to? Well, 0.84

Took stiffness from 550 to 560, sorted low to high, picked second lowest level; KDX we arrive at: 15.8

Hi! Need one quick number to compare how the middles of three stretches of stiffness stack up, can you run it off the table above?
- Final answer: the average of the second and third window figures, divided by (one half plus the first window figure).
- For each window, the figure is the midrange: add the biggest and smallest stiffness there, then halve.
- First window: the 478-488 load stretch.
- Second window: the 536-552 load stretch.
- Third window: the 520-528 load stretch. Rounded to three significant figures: 1.01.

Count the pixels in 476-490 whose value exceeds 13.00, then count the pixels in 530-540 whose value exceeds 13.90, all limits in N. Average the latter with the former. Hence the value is 1.5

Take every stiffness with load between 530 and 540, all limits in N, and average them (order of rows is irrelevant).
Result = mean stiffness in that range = 13.2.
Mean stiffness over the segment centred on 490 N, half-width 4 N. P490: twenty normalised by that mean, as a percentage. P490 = 148.7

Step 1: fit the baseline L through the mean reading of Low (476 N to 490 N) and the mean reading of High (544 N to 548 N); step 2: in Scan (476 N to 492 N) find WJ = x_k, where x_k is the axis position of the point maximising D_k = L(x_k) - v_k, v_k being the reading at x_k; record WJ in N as 485.0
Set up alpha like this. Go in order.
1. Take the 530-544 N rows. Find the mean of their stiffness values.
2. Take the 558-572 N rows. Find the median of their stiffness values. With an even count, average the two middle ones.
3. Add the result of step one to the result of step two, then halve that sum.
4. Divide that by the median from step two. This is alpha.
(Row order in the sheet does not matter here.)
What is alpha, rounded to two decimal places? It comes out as 0.96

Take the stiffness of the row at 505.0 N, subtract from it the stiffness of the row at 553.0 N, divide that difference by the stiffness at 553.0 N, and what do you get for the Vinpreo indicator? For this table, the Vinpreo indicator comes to -0.11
